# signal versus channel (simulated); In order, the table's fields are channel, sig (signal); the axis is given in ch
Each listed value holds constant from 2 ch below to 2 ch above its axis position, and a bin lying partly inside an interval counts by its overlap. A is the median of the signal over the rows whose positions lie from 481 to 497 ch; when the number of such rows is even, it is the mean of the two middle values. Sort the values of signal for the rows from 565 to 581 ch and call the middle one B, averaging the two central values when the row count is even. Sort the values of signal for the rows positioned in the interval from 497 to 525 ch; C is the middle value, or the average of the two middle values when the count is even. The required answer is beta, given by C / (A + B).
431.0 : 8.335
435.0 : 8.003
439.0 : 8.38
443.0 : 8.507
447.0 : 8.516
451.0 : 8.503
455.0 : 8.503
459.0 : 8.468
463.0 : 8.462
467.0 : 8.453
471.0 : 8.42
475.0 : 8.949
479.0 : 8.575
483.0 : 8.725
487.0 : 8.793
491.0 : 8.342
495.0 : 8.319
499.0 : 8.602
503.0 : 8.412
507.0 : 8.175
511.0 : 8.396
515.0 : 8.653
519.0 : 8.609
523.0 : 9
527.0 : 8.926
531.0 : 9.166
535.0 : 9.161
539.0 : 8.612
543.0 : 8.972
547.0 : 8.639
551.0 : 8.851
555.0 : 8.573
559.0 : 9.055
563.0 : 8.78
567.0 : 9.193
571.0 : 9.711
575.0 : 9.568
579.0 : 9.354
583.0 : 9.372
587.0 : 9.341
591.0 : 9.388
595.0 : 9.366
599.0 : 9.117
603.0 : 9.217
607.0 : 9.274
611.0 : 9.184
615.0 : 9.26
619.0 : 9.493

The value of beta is 0.478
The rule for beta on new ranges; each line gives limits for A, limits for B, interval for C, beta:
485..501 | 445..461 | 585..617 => 0.546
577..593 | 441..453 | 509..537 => 0.499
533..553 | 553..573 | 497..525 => 0.480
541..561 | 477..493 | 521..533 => 0.514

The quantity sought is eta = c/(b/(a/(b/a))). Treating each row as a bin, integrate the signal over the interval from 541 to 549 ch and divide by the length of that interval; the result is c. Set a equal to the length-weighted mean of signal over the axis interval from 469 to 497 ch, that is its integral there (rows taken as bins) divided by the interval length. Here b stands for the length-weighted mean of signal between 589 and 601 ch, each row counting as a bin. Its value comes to 7.5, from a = 8.59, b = 9.29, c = 8.8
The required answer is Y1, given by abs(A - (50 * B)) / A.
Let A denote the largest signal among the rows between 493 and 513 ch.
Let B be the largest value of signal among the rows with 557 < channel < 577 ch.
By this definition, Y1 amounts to 55.4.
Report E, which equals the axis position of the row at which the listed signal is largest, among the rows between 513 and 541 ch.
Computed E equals 531.0 ch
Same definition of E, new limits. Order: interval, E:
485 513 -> 487.0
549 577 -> 571.0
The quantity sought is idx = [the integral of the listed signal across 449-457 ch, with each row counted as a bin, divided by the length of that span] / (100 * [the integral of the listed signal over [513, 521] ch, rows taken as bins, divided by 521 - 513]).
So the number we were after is 0.0099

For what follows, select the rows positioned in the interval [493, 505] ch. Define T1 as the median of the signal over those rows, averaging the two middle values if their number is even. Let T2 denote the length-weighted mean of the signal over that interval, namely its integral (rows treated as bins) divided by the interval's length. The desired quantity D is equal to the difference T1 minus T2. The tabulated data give -0.03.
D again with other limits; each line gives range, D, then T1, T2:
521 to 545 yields 0.01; 8.99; 9.0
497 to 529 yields 0.01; 8.61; 8.6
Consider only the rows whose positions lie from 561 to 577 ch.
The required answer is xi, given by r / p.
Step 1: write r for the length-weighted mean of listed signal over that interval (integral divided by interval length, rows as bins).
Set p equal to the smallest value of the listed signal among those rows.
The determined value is 1.06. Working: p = 8.78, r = 9.3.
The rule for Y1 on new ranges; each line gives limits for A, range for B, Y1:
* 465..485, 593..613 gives 51.3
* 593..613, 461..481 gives 46.8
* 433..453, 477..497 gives 50.6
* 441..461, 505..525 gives 51.8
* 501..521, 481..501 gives 49.8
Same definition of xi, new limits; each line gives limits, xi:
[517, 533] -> 1.04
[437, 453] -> 1.01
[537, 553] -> 1.02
